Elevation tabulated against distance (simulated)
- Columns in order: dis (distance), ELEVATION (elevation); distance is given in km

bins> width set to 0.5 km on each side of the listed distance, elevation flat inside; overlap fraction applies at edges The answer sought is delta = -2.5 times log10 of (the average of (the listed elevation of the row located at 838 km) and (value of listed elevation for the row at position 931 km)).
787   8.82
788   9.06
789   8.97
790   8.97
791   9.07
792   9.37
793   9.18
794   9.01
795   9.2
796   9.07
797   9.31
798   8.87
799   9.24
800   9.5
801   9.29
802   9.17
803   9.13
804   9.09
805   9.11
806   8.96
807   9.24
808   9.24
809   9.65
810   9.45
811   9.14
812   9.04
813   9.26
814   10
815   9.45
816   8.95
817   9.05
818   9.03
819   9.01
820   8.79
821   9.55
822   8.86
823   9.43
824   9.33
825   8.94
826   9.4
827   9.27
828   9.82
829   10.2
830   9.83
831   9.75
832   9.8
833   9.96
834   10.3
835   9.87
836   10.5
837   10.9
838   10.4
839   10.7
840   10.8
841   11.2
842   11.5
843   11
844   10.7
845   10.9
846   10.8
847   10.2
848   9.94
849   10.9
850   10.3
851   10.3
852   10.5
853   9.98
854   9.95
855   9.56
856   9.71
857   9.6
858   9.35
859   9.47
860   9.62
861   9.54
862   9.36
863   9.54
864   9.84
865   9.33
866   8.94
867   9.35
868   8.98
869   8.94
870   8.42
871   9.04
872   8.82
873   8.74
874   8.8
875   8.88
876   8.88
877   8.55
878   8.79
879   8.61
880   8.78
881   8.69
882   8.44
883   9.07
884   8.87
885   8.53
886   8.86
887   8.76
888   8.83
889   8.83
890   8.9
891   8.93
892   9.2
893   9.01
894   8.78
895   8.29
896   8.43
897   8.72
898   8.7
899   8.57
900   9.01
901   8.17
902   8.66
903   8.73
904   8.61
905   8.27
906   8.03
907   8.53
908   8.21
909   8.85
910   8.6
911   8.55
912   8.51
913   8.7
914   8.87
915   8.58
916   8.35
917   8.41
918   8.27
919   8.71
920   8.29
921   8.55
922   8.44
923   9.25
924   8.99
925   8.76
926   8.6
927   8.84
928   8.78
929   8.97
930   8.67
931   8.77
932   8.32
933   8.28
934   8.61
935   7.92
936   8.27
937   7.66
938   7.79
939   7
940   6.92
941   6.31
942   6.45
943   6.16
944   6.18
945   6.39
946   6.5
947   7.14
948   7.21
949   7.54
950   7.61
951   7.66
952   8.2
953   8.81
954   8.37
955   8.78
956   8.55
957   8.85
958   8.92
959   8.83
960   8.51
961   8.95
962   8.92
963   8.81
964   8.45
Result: -2.45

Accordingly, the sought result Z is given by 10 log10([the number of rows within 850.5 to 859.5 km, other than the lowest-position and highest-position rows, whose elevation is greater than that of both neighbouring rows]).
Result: 3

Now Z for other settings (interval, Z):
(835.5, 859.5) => 8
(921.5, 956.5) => 10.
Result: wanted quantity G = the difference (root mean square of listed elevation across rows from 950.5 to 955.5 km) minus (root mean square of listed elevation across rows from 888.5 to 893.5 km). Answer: -0.6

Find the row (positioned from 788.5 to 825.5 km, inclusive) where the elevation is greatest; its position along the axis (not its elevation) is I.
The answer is 814 km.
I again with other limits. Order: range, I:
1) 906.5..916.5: 914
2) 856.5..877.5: 864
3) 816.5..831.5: 829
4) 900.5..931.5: 923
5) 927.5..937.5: 929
